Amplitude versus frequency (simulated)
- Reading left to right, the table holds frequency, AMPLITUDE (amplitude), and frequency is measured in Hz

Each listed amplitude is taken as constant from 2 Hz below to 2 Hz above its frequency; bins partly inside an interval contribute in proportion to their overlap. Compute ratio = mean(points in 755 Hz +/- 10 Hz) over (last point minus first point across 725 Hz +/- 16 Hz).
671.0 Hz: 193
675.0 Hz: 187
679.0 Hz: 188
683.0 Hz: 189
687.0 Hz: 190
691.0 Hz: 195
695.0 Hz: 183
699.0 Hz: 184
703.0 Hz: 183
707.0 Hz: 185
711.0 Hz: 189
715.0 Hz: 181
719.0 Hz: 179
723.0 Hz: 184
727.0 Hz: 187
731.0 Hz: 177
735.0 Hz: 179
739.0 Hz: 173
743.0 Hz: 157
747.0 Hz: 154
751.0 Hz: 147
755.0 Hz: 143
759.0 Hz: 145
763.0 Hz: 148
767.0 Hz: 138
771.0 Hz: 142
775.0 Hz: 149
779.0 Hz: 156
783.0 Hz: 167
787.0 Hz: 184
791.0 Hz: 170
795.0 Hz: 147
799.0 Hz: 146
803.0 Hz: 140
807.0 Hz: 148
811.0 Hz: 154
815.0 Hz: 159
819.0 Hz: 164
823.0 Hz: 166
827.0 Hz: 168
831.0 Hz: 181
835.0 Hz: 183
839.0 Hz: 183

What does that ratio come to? -9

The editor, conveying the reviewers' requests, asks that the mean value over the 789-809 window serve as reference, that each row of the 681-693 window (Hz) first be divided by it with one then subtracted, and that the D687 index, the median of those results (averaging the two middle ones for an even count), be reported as 0.26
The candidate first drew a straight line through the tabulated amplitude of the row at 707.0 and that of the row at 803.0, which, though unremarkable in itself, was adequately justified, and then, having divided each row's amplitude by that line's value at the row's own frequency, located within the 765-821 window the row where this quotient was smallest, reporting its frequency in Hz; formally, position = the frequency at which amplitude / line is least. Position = 767.0 Hz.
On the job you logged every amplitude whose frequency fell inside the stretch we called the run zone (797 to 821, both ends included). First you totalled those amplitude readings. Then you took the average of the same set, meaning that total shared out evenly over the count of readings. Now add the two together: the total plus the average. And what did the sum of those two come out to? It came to 1063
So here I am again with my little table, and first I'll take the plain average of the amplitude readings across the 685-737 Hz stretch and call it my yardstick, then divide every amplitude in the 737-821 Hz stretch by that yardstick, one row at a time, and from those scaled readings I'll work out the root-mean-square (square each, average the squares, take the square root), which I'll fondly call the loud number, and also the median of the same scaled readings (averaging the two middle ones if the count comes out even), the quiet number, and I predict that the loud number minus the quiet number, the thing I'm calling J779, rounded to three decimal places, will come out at 0.029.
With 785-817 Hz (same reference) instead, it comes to 0.030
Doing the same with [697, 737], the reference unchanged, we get -0.004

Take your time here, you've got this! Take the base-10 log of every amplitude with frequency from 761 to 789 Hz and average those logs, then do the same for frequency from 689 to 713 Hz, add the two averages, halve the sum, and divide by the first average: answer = 1.019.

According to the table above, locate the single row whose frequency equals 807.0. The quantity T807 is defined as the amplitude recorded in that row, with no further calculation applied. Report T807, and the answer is 148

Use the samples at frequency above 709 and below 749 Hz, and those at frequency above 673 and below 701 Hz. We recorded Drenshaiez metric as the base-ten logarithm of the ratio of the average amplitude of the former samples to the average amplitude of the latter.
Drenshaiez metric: -0.03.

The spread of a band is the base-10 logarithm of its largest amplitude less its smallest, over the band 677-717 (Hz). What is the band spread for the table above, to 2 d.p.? 1.15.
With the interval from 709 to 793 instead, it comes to 1.71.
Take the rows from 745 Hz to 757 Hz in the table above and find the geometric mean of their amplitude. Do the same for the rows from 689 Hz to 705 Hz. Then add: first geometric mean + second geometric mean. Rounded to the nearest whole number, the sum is 334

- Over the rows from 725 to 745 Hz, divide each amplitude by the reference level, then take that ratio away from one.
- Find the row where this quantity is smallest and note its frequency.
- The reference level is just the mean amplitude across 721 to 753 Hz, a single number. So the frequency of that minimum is 727.0 Hz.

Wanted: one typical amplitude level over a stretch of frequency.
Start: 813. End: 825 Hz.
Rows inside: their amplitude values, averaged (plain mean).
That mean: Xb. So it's 163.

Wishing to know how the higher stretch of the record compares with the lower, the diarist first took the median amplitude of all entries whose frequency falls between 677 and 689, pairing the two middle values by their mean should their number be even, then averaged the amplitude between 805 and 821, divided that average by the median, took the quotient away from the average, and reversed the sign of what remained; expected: -155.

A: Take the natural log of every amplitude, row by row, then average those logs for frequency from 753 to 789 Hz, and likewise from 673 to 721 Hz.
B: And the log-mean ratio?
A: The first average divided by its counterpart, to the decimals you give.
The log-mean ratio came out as 0.961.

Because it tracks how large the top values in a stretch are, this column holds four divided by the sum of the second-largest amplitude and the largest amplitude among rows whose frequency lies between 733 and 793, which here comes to 0.0110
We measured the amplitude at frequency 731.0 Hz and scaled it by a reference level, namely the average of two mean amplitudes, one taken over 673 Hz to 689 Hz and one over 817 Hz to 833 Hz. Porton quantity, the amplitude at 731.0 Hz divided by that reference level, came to 0.988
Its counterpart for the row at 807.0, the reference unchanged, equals 0.826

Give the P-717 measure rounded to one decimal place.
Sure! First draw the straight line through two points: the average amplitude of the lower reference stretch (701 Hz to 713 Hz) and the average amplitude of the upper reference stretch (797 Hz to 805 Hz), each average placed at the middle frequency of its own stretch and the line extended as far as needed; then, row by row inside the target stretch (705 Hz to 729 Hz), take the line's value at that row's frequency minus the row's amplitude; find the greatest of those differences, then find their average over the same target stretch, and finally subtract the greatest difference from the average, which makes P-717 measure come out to -4.3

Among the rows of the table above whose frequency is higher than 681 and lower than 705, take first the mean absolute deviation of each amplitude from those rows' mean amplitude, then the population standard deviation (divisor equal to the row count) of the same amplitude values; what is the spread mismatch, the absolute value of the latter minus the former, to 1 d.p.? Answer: 0.4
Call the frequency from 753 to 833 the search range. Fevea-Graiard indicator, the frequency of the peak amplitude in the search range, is 787.0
